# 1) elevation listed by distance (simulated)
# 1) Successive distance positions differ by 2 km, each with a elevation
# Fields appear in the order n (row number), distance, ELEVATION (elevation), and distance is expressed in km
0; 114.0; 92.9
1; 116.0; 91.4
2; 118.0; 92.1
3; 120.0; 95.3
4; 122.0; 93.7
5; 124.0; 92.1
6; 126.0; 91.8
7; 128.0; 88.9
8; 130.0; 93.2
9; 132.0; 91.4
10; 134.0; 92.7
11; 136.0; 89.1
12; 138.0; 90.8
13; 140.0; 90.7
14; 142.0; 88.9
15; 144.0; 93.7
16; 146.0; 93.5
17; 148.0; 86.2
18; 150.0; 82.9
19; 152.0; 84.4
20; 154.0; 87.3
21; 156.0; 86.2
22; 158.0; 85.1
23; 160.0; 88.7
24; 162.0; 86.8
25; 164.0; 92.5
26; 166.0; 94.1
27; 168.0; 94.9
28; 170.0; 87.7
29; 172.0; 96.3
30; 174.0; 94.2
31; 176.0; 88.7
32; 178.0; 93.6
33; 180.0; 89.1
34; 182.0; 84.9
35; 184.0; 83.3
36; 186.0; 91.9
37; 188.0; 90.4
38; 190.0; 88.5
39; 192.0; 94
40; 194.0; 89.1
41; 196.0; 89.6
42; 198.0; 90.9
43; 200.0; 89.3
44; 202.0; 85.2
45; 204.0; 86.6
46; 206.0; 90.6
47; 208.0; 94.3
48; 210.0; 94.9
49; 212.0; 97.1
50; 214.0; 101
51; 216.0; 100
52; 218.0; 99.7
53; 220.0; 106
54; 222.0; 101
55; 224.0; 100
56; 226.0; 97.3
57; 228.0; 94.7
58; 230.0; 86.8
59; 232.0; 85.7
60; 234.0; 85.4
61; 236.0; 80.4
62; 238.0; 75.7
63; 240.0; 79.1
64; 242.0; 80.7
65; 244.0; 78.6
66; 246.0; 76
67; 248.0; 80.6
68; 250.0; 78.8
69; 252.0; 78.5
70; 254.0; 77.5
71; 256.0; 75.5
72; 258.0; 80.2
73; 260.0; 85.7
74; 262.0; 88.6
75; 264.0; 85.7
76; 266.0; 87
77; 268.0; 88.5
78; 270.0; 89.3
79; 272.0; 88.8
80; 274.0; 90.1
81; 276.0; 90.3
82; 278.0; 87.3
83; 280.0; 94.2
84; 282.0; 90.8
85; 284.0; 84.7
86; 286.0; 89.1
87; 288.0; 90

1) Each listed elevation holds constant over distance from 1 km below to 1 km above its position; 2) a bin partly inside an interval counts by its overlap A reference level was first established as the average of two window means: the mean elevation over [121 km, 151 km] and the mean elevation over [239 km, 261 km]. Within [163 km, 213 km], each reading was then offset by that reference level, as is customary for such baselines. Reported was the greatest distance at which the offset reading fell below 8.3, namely 206.0 km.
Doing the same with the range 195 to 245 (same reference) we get 244.0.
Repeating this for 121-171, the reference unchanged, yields 170.0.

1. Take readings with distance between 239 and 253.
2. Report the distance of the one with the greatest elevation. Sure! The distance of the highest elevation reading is 242.0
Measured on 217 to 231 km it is 220.0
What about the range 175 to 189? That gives 178.0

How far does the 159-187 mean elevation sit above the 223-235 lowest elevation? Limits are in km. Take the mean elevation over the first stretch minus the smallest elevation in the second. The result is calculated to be 5.1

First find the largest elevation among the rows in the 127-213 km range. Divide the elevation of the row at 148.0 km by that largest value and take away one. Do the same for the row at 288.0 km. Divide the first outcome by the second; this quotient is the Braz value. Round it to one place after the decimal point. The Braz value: 1.5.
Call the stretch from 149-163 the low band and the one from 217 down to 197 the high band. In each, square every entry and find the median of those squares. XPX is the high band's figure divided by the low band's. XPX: 1.15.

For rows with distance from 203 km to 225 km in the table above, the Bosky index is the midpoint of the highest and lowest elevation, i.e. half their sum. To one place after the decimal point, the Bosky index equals 96.3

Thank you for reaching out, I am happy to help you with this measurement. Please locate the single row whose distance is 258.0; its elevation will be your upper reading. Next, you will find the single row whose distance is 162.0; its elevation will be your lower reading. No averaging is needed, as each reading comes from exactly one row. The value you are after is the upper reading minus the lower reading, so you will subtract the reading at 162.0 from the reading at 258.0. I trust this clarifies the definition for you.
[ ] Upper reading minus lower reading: -7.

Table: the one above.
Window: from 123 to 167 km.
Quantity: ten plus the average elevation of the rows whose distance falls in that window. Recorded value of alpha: 100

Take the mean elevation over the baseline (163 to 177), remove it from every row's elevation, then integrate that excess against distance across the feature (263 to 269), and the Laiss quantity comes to -33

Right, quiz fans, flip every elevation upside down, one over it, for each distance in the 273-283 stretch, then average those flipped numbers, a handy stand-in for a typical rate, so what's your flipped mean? 0.0111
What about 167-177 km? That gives 0.0108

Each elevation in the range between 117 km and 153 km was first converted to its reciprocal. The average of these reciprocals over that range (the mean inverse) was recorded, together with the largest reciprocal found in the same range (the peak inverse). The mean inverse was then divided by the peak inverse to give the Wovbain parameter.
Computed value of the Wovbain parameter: 0.916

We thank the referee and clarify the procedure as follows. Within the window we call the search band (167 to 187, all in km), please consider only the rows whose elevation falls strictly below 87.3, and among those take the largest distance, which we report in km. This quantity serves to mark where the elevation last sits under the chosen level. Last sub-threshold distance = 184.0 km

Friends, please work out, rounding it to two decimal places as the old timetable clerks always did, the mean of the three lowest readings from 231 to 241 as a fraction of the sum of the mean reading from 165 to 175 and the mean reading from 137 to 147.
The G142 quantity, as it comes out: 0.42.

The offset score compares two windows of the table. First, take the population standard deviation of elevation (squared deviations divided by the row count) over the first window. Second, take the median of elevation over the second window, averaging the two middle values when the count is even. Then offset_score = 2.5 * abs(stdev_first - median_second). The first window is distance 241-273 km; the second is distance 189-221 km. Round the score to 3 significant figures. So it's 219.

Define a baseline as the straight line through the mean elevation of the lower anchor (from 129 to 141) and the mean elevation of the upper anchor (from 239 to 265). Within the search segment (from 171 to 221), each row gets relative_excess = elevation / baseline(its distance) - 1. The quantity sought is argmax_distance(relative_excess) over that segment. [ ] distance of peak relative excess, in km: 220.0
